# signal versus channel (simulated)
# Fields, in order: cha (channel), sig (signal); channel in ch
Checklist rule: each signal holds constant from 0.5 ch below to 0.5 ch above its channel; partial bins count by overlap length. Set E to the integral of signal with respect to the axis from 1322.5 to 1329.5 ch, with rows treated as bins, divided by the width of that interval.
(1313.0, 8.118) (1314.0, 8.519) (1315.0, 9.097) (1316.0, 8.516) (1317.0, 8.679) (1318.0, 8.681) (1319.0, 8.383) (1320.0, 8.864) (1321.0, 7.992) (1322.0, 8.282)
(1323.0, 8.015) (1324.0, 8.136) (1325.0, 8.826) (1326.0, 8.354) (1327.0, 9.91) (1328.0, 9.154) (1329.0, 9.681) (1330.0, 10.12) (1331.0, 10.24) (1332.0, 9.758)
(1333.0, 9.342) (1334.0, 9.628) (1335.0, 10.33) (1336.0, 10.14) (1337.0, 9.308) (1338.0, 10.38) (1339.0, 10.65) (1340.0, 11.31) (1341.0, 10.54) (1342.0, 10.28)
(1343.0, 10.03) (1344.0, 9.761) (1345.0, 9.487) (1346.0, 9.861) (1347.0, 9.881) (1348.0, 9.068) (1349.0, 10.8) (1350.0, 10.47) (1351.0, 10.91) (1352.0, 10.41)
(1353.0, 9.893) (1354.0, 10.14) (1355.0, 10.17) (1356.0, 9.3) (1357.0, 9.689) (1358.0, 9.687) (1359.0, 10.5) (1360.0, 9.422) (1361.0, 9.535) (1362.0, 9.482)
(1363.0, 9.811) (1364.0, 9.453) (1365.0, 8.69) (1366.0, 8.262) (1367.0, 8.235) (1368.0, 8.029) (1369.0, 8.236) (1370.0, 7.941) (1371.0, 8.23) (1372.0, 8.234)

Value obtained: 8.9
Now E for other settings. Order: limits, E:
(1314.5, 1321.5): 8.6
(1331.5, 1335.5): 9.8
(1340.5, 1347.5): 10.0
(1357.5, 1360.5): 9.9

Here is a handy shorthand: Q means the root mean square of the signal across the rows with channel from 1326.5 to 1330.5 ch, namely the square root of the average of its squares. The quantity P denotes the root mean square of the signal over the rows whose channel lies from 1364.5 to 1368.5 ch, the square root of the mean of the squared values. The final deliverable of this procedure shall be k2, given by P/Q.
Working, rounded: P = 8.3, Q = 9.7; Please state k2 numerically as 0.85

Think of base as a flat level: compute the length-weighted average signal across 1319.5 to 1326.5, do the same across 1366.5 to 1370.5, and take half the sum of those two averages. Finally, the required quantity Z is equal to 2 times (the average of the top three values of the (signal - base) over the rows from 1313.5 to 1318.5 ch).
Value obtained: 1.2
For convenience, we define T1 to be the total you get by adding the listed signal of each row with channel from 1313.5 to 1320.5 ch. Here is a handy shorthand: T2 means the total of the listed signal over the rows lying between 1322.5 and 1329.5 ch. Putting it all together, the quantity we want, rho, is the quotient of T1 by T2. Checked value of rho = 0.98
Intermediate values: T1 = 61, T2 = 62.1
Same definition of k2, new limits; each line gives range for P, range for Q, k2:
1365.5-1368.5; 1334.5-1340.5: 0.79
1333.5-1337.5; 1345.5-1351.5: 0.97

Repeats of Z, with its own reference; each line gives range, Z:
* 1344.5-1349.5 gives 3.9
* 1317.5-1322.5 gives 0.8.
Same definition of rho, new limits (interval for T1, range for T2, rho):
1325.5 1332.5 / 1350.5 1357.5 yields 0.95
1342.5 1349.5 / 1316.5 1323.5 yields 1.17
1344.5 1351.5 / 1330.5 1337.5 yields 1.03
